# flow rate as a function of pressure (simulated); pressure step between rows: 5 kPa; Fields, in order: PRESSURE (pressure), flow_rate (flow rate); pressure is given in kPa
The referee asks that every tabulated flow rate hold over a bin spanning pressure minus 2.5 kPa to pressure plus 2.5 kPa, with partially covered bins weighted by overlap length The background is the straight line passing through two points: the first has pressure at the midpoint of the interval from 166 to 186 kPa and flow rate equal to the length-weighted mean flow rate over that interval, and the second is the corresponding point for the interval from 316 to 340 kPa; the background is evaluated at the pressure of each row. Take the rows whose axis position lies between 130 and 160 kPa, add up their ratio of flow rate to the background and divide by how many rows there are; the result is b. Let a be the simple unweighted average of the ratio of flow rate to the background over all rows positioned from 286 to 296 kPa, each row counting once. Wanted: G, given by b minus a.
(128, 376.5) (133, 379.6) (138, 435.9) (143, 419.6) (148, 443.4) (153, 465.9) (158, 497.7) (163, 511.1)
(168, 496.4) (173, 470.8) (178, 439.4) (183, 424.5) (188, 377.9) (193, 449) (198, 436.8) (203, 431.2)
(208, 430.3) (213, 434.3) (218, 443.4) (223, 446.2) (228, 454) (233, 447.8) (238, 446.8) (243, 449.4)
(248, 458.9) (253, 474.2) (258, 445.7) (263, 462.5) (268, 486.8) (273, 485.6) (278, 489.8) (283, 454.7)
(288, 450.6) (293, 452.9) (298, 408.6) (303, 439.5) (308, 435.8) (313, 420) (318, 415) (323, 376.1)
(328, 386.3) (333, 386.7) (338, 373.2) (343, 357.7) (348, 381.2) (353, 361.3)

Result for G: -0.18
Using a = 1.12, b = 0.94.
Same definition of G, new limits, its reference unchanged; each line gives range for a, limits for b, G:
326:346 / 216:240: 0.06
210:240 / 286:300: 0.06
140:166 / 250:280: 0.14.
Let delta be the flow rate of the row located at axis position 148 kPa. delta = 443.4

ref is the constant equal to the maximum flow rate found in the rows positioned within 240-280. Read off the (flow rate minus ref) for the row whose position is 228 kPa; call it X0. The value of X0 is -36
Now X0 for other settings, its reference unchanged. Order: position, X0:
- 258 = -44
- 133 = -110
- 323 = -114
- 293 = -37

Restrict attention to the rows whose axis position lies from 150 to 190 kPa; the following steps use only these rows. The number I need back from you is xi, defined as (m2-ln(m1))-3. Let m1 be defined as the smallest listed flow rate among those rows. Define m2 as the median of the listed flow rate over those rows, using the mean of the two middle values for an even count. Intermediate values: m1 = 377.9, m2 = 468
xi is 459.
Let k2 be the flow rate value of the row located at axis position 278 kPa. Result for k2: 489.8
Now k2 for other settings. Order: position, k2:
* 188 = 377.9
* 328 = 386.3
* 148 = 443.4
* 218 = 443.4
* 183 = 424.5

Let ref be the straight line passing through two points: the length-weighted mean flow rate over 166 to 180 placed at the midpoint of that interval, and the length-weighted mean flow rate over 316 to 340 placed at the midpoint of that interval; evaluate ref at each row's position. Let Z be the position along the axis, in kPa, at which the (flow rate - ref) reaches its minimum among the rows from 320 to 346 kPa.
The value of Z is 343 kPa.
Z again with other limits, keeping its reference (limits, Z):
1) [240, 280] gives 243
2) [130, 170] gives 133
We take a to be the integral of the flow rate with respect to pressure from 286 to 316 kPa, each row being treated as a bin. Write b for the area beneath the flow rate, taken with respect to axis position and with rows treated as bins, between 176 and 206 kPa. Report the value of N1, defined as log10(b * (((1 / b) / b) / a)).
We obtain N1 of -8.22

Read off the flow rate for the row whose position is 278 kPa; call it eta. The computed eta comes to 489.8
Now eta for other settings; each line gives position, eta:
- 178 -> 439.4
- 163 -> 511.1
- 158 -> 497.7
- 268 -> 486.8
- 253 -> 474.2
